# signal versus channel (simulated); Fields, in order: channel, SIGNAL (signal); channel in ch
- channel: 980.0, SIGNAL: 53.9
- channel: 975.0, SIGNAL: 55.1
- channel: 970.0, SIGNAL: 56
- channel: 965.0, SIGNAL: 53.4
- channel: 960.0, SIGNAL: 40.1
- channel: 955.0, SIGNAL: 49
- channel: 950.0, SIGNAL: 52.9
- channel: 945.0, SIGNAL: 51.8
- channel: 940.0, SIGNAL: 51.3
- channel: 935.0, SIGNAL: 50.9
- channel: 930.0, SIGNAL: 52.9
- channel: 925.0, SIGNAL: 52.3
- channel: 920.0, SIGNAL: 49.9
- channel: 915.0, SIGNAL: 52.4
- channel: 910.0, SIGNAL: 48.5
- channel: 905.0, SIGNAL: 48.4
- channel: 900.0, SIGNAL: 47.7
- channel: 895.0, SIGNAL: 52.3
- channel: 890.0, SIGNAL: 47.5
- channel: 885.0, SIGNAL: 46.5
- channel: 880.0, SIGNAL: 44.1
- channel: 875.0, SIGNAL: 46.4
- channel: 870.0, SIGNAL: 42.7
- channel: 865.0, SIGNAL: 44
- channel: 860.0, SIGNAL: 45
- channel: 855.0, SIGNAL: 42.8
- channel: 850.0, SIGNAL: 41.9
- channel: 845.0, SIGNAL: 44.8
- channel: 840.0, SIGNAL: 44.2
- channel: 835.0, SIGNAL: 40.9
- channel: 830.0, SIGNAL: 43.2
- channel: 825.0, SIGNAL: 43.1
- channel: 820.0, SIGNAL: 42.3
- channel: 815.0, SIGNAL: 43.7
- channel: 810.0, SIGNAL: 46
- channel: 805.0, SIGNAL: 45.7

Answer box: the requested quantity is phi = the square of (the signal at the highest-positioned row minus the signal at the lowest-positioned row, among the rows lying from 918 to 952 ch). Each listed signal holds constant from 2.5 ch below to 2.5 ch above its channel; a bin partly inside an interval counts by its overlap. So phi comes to 9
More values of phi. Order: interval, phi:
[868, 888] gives 14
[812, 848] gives 1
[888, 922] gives 6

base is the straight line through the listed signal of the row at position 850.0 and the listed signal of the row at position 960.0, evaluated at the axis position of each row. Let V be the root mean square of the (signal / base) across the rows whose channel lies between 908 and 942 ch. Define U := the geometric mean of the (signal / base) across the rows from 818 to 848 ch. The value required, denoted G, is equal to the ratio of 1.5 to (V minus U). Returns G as 6.3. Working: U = 1.02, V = 1.26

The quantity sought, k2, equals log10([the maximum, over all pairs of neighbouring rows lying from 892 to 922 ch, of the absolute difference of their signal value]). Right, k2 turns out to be 0.66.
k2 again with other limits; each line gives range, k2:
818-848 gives 0.52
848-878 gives 0.57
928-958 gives 0.59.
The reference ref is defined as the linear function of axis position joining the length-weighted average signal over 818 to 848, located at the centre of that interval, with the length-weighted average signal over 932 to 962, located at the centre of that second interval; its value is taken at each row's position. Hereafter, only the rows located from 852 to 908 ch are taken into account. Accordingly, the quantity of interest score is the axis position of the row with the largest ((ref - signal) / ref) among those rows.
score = 870.0 ch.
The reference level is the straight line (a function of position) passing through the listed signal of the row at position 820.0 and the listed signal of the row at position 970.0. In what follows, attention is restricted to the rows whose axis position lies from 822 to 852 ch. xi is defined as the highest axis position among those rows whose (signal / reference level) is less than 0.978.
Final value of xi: 850.0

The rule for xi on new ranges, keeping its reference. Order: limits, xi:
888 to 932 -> 920.0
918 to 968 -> 965.0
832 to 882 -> 880.0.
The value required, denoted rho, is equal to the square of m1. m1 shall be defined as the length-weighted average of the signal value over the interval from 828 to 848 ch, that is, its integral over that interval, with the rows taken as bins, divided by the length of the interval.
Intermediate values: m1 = 43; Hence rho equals 1870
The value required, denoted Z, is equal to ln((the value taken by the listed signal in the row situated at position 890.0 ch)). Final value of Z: 3.86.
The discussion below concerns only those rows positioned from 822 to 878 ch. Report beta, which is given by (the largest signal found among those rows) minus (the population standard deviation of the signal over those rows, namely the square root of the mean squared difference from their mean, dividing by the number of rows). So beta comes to 45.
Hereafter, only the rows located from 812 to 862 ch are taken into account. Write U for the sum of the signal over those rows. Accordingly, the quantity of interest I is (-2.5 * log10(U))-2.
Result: -8.59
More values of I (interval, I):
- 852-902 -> -8.65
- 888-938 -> -8.75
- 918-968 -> -8.76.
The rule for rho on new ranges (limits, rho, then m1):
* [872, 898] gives 2235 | 47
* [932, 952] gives 2675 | 52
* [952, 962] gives 2042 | 45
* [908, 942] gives 2622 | 51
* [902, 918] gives 2471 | 50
